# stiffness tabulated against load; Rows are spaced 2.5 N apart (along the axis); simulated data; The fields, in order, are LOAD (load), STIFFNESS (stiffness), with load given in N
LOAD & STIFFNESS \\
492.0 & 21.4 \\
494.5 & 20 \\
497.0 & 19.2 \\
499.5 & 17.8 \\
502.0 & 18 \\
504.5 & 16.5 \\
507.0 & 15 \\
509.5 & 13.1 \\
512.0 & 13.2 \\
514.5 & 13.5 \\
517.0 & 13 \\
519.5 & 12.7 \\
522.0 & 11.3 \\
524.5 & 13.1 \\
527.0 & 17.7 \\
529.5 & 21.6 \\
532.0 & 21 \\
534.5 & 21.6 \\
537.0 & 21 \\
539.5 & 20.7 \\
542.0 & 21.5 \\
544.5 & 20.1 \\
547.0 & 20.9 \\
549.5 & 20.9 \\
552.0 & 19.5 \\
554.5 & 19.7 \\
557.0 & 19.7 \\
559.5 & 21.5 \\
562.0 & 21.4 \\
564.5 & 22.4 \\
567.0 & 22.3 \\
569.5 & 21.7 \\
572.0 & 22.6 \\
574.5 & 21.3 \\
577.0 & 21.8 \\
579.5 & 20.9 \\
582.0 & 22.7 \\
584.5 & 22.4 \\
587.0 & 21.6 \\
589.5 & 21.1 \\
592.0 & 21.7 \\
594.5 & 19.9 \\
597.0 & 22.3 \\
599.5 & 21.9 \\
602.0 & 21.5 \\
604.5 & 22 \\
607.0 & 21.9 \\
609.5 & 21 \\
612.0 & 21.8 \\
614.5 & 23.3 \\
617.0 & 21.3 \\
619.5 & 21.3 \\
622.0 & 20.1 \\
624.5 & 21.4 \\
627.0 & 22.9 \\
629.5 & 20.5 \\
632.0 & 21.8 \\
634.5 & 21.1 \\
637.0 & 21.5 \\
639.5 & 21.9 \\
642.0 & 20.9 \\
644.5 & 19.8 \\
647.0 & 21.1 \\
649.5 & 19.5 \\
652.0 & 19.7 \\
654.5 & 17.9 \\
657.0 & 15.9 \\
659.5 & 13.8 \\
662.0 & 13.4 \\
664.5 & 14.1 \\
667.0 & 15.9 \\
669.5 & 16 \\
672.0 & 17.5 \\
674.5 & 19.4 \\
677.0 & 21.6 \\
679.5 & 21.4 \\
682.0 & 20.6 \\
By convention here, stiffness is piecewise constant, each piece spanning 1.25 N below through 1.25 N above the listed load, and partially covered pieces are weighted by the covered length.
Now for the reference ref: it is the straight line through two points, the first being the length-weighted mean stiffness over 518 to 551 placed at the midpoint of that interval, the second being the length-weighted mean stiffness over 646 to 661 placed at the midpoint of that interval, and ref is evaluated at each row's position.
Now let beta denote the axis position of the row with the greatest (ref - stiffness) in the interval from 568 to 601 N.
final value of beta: 594.5 N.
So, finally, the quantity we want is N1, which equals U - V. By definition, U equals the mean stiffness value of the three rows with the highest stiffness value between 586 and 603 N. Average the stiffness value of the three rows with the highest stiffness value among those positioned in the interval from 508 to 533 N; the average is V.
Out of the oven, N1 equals 1.9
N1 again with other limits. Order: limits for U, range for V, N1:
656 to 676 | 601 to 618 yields -4.8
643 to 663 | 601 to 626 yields -2.2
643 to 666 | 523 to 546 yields -1.4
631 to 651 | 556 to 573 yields -0.7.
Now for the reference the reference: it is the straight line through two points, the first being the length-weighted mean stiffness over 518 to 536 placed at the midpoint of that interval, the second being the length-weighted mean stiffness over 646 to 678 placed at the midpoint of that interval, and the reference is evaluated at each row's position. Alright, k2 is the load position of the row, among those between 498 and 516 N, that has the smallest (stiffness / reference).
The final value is 509.5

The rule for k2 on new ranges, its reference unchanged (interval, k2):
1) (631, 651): 649.5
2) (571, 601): 594.5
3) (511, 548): 522.0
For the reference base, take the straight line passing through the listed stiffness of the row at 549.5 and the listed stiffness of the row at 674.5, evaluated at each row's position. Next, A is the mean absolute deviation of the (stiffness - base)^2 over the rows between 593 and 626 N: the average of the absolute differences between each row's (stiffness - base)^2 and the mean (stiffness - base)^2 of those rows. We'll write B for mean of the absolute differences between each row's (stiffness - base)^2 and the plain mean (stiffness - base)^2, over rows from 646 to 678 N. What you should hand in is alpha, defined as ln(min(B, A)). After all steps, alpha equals 0.45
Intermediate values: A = 2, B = 11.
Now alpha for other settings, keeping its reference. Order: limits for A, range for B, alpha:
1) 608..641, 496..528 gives 0.80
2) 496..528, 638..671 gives 2.38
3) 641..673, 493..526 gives 2.38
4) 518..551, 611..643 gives 0.79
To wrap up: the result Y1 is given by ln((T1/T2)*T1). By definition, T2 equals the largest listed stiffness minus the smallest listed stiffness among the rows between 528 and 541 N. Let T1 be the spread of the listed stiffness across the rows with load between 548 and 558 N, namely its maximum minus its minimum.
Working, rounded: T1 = 1.4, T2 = 0.9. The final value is 0.8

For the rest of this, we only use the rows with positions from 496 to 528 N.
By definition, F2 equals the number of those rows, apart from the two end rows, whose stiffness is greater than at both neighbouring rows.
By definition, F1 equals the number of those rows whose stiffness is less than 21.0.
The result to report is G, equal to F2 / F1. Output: 0.2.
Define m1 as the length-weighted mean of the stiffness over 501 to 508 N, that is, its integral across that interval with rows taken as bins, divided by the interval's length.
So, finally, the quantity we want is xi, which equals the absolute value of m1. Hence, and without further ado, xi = 16.5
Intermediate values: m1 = 16.5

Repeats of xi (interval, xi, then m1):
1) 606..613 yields 21.5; 21.5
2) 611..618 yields 22.2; 22.2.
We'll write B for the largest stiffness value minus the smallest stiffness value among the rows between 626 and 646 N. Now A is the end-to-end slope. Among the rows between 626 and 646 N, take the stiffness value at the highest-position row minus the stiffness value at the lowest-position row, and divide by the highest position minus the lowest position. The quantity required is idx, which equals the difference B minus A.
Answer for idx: 3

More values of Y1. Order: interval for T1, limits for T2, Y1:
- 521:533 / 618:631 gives 3.6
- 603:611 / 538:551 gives -0.3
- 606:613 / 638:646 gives -1.0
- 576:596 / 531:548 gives 1.7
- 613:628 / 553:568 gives 1.3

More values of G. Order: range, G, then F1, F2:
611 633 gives 1.0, 2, 2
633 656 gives 0.6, 5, 3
